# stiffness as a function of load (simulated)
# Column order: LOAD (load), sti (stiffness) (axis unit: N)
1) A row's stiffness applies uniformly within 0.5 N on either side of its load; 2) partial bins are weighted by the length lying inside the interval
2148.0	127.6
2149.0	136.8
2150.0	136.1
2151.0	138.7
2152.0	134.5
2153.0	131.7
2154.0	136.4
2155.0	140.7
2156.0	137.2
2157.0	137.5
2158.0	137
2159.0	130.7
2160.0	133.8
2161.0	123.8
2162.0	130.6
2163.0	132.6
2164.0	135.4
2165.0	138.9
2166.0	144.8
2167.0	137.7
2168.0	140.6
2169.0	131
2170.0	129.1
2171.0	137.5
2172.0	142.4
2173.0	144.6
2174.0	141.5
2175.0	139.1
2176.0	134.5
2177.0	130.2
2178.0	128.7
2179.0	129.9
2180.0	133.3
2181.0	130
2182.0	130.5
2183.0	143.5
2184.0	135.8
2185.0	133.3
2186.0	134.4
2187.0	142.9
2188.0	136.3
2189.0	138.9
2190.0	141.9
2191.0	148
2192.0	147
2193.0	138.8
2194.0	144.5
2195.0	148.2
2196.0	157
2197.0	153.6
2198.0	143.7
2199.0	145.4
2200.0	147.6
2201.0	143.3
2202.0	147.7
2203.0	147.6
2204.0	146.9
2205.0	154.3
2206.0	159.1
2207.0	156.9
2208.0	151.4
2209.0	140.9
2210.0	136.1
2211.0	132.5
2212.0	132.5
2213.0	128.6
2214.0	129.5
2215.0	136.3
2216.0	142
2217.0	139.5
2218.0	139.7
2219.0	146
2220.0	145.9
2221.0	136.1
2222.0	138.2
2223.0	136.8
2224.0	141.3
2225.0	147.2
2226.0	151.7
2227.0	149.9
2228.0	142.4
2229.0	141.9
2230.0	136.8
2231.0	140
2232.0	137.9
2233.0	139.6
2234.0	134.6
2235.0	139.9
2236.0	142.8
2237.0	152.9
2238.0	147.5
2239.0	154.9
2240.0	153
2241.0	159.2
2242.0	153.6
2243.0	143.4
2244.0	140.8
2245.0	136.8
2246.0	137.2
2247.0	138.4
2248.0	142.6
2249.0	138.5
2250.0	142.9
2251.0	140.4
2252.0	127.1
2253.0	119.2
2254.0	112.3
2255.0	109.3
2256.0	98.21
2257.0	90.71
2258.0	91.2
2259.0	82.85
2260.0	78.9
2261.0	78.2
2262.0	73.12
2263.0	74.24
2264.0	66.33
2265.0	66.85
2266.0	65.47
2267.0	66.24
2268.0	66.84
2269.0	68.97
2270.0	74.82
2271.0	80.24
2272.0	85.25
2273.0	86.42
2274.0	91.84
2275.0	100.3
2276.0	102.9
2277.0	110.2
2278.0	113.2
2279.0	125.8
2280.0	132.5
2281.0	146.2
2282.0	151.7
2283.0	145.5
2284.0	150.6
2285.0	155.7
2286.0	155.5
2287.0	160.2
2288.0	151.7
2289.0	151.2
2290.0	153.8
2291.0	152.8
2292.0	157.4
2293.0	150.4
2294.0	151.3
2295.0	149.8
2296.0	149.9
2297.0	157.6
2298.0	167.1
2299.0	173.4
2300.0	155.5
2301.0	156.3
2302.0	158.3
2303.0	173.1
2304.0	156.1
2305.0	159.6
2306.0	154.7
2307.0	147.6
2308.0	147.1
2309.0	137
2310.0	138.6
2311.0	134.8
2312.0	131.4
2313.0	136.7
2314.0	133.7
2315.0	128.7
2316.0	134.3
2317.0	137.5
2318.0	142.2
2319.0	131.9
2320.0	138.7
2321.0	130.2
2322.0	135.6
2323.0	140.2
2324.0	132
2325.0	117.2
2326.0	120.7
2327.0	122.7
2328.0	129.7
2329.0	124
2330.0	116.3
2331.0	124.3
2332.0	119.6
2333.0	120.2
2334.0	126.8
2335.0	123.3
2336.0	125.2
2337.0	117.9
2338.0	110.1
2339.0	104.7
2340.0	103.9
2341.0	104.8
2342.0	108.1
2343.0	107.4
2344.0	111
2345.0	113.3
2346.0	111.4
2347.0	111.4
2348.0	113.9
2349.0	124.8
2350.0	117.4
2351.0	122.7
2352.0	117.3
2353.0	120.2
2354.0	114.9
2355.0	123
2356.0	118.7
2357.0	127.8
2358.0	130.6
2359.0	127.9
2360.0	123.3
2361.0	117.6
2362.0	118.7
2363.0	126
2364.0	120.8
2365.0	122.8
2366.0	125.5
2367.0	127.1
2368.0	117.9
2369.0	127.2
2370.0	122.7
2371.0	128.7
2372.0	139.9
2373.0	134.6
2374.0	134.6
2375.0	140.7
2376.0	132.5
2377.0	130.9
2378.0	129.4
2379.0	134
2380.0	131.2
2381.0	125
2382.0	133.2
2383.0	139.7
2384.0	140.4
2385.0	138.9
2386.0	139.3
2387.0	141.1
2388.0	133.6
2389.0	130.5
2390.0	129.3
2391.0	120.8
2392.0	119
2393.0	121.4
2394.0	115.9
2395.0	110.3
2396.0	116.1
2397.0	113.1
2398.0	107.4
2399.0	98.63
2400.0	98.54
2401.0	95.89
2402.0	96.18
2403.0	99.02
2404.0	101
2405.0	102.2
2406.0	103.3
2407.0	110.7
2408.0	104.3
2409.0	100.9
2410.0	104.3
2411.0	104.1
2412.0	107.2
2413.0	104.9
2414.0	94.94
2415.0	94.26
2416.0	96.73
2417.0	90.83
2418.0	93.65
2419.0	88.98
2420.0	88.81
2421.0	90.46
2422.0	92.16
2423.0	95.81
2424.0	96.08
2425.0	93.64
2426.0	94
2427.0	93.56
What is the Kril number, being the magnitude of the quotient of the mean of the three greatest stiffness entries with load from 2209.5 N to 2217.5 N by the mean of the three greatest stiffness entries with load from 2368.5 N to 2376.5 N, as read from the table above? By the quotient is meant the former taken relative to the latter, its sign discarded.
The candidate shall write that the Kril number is 1.01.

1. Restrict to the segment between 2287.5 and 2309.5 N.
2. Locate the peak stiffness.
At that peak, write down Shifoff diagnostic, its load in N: 2299.0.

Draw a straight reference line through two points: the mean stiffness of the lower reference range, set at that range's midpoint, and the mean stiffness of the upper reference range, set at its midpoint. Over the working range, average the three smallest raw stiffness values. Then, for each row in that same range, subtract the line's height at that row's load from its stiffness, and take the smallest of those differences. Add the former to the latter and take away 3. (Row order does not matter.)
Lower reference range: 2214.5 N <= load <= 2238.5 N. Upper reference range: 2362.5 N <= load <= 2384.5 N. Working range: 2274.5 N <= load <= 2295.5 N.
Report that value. 64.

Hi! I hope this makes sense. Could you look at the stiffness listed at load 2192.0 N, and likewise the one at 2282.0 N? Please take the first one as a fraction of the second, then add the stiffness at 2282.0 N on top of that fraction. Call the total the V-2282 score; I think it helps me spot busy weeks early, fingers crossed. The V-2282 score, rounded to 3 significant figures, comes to 153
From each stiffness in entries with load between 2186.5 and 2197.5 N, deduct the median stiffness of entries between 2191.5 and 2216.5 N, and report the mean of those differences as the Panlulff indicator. 0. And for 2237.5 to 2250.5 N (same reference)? 0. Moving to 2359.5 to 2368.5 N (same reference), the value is -23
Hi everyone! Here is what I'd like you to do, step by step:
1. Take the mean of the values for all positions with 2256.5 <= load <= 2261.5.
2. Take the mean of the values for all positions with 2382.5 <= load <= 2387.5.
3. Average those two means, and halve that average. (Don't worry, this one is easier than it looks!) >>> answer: 56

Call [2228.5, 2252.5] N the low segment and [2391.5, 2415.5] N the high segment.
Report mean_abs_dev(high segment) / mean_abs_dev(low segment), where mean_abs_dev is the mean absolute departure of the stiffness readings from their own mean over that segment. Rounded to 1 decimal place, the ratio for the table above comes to 1.1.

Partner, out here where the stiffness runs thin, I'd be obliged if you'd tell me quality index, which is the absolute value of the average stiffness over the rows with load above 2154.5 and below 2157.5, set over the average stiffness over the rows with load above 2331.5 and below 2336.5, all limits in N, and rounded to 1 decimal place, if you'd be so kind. 1.1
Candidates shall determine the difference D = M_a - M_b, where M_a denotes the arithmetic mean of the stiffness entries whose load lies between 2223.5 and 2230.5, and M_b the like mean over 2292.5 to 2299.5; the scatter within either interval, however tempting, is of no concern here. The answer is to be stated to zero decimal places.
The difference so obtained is -13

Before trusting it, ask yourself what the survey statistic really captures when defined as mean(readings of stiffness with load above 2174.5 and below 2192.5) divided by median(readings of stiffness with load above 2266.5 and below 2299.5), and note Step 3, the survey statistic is 0.91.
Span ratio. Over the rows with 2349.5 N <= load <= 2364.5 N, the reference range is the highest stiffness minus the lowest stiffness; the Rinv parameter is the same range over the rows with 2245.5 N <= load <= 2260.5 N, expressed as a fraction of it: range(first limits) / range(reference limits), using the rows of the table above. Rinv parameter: 4.1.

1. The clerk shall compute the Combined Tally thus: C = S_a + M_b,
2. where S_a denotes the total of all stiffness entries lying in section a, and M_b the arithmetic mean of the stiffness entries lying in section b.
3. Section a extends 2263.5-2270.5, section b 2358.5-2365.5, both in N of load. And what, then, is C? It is 598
